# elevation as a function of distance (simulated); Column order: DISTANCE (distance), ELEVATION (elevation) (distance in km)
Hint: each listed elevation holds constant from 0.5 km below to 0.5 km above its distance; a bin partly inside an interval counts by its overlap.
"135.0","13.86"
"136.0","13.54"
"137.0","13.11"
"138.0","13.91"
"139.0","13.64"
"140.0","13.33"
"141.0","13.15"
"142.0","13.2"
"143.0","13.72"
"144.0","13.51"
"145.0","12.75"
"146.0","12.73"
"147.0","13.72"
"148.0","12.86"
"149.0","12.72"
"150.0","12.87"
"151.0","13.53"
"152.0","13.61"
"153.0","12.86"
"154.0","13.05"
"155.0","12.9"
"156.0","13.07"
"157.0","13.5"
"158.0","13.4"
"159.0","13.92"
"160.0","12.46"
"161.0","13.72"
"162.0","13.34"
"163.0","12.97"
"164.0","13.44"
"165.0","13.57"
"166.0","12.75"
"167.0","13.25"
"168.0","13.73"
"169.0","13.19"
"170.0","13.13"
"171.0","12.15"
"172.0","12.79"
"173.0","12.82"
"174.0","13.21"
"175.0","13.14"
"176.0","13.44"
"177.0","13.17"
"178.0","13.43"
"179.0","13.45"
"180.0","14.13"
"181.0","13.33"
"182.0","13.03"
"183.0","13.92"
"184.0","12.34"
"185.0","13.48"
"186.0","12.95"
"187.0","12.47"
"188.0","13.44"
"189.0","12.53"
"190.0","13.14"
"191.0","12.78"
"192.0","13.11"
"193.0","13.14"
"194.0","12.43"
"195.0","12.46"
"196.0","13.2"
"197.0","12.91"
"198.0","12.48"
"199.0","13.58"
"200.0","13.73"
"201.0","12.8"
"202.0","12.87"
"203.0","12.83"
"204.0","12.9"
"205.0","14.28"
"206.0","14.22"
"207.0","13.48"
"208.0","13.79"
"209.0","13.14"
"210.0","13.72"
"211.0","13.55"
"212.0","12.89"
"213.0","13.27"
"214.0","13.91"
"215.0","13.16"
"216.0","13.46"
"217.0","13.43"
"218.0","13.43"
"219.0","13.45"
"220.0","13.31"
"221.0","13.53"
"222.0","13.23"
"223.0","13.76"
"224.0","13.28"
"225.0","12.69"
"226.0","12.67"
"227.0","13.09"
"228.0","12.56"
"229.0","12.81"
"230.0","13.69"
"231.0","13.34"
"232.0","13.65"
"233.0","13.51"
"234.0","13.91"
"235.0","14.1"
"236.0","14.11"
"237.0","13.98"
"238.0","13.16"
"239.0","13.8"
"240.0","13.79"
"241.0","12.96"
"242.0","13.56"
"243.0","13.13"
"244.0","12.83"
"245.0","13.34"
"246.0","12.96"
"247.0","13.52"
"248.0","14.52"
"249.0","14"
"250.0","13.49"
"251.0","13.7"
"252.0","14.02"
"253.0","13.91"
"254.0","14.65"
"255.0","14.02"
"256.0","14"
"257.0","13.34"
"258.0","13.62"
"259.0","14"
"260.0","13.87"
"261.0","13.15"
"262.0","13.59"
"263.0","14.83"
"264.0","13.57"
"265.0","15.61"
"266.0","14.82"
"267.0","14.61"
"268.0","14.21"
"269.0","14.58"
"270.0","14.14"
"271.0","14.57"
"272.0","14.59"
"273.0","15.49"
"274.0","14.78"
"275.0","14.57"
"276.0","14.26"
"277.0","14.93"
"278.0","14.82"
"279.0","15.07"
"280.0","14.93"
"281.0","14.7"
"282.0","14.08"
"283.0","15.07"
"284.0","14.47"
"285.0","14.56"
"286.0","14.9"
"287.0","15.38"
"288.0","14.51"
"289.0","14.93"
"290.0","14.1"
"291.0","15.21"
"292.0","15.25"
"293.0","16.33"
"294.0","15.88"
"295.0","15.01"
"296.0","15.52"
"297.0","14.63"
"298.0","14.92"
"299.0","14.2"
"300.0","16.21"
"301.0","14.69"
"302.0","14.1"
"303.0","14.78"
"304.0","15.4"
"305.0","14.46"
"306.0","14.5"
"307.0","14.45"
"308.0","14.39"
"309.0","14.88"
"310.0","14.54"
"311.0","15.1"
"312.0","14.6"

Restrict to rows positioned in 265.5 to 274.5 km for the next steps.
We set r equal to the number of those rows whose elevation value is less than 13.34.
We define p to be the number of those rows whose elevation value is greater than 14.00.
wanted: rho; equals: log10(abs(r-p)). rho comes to 0.95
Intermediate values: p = 9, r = 0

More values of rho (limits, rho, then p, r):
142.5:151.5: 0.70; 0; 5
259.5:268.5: 0.60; 5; 1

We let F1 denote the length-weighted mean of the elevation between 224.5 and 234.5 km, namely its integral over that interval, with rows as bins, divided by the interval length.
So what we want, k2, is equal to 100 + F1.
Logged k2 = 113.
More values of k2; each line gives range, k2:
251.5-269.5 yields 114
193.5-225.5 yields 113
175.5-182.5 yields 113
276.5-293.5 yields 115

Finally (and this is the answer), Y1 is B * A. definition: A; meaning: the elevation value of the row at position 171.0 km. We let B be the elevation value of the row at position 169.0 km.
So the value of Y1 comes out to 160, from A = 12.15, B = 13.19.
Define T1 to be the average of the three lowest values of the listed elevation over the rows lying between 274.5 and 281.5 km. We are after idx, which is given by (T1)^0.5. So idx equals 3.809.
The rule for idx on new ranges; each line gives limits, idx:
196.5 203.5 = 3.564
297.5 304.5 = 3.785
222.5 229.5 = 3.555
